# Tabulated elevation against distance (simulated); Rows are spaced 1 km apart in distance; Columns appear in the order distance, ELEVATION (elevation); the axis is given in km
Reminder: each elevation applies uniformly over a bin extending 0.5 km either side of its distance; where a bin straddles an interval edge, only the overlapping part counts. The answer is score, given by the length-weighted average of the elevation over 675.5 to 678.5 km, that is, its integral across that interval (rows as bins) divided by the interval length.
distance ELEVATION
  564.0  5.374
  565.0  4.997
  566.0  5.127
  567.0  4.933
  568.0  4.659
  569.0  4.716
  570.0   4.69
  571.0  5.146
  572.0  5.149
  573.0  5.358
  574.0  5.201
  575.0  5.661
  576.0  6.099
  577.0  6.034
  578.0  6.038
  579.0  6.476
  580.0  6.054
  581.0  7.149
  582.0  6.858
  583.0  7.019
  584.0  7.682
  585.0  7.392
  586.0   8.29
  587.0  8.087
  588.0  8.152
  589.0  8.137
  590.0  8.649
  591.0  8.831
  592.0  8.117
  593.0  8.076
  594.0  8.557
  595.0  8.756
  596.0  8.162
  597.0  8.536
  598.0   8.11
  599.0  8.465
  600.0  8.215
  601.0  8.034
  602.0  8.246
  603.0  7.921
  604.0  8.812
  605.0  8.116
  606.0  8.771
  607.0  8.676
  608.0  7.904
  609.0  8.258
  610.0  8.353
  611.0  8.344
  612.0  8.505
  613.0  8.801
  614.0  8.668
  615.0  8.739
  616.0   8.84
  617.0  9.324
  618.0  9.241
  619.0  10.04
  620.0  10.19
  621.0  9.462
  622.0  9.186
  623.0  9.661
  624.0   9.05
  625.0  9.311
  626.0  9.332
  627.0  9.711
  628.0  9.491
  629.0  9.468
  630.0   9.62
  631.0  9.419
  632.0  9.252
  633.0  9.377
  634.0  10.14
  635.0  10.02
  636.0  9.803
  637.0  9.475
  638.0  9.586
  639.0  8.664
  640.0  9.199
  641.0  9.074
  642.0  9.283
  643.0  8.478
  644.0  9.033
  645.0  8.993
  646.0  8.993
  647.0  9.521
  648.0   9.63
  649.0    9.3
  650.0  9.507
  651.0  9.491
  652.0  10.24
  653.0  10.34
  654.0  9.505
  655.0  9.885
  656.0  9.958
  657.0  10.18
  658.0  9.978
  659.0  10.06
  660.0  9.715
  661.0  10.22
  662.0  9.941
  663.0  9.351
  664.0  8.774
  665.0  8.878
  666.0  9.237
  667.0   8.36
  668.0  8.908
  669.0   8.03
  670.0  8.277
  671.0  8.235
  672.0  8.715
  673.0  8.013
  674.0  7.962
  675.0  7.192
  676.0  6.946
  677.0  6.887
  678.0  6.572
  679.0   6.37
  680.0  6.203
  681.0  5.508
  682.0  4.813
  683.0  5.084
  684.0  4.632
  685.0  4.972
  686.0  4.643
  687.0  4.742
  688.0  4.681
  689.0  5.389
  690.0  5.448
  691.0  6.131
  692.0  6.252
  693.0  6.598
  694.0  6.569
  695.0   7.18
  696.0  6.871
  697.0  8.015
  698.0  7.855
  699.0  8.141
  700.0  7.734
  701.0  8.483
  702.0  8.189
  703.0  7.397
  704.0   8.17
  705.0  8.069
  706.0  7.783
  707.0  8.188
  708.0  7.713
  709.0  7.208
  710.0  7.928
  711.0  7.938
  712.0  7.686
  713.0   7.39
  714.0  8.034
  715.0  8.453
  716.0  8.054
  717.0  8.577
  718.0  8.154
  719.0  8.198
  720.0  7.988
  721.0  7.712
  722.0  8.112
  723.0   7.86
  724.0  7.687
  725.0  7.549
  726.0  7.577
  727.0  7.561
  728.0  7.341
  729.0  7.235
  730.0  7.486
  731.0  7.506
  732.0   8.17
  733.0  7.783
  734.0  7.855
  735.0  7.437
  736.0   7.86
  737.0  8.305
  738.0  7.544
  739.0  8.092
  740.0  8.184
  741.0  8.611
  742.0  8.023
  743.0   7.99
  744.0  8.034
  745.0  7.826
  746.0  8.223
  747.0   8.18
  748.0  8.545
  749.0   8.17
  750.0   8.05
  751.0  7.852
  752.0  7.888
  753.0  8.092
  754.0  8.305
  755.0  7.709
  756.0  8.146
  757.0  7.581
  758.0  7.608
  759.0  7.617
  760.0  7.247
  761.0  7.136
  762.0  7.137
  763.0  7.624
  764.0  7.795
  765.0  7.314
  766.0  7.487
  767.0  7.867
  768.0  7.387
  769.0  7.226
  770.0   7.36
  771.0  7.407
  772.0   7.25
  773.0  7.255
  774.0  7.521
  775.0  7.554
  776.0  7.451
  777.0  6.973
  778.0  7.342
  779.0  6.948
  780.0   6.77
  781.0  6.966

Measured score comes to 7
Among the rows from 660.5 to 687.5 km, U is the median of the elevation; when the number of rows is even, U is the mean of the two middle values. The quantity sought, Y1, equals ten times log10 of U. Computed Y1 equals 9.01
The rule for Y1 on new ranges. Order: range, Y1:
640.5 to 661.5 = 9.79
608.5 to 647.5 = 9.68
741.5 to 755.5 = 9.05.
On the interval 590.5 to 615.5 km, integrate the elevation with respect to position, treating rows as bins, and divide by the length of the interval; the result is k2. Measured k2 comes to 8.4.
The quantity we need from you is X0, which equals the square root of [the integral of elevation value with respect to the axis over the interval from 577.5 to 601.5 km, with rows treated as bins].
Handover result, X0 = 13.7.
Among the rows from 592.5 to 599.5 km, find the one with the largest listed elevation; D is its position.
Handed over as 595.0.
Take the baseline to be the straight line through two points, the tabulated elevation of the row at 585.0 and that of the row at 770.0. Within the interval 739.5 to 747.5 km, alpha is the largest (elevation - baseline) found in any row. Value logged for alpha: 1.2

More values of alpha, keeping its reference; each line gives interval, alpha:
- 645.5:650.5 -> 2.2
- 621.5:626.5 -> 2.3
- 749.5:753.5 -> 0.7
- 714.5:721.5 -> 1.2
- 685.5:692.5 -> -1.1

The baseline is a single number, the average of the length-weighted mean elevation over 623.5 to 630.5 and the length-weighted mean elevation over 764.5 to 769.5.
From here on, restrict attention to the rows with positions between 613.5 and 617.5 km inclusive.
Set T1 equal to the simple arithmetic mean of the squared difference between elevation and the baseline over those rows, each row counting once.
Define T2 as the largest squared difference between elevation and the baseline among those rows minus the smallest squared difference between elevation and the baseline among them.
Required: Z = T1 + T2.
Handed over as 1.0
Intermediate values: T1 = 0.27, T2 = 0.7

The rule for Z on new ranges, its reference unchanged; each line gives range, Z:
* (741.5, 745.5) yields 0.4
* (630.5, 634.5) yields 3.6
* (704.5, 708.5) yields 0.8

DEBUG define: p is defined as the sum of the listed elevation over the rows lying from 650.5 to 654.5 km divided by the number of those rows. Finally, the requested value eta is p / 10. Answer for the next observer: 0.99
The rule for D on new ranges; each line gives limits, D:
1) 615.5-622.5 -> 620.0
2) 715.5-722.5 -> 717.0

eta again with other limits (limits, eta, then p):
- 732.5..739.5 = 0.78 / 7.8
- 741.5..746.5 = 0.80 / 8.0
